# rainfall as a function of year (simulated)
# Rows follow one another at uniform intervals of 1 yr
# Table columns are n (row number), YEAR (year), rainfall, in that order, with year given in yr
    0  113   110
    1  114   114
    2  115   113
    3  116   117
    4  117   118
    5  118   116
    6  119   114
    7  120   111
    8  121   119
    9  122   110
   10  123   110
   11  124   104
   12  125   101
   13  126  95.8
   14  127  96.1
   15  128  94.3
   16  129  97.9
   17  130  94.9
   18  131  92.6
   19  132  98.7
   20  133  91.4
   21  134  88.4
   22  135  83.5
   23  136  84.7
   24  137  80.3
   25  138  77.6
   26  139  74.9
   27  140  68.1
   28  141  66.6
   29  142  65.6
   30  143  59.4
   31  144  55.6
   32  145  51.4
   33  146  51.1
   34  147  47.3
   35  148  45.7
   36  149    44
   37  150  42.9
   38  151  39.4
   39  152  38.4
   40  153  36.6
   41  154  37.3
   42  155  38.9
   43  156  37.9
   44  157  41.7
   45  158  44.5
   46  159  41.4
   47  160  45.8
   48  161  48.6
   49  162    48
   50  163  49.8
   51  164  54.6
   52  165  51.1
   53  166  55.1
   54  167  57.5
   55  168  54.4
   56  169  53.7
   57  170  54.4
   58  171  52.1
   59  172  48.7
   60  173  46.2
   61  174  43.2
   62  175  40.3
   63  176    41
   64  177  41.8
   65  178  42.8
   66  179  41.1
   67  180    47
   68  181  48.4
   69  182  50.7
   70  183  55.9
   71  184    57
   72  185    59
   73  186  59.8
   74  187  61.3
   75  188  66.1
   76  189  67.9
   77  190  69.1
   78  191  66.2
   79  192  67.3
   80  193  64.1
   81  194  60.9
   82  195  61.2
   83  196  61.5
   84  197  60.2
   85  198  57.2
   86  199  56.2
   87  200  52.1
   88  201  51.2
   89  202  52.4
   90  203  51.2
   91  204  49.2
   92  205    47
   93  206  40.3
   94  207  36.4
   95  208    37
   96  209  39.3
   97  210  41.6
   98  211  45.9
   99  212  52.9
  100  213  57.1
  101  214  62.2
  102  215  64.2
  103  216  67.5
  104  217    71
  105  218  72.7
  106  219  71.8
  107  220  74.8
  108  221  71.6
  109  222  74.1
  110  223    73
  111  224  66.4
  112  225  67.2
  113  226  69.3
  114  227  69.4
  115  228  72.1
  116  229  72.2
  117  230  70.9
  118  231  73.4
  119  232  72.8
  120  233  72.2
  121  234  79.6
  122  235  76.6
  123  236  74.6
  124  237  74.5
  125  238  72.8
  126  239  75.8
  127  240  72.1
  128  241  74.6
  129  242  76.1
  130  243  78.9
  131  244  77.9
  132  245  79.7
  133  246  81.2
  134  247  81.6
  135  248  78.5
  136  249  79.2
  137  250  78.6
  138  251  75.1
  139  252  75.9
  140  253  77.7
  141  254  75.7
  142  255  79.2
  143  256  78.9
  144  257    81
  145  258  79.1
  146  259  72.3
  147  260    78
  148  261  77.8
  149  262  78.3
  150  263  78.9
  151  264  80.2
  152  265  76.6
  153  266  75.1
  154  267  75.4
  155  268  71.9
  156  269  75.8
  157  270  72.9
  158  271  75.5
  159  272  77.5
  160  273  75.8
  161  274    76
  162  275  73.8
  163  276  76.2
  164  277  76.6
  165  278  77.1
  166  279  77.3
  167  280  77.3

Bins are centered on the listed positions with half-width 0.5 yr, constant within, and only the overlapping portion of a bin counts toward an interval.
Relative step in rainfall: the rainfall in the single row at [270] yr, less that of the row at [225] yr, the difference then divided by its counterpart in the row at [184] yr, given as 0.10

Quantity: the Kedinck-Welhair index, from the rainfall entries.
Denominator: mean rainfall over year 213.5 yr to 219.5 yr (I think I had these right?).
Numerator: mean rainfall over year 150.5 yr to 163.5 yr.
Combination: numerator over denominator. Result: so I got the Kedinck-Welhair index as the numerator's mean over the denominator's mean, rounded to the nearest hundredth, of 0.62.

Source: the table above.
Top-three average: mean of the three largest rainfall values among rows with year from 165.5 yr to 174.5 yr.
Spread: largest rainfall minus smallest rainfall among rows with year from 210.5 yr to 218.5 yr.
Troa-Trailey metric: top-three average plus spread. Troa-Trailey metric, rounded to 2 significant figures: 82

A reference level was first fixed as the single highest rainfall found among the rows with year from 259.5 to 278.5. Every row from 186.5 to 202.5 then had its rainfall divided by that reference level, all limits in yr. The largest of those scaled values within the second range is 0.86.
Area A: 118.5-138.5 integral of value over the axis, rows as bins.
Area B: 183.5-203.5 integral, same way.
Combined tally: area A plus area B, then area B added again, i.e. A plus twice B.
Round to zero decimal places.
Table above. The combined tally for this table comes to 4349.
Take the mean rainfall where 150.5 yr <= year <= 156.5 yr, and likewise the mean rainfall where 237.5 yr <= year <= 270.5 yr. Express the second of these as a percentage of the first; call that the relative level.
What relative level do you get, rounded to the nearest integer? 202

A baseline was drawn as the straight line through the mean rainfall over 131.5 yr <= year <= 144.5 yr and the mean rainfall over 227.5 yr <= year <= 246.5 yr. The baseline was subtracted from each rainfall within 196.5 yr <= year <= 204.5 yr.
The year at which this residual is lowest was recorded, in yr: 204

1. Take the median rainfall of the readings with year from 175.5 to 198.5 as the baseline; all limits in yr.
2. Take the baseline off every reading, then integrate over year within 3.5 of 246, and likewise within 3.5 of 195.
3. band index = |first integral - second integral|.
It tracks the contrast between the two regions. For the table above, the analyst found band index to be 125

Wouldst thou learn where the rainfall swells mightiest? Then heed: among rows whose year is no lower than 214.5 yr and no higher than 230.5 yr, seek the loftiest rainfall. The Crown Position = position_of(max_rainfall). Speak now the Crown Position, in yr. 220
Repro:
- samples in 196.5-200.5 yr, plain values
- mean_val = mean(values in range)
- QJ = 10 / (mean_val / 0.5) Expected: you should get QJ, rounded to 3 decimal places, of 0.089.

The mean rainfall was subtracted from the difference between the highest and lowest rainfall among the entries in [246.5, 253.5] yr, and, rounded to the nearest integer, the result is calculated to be -72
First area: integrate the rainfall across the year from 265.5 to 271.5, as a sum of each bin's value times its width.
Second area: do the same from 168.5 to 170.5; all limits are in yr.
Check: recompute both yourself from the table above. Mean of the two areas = 277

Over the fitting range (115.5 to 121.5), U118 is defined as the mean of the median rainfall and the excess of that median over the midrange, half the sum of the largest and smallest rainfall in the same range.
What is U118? 59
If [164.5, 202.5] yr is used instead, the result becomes 27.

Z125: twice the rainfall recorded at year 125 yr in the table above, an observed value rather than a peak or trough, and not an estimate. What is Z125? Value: 202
